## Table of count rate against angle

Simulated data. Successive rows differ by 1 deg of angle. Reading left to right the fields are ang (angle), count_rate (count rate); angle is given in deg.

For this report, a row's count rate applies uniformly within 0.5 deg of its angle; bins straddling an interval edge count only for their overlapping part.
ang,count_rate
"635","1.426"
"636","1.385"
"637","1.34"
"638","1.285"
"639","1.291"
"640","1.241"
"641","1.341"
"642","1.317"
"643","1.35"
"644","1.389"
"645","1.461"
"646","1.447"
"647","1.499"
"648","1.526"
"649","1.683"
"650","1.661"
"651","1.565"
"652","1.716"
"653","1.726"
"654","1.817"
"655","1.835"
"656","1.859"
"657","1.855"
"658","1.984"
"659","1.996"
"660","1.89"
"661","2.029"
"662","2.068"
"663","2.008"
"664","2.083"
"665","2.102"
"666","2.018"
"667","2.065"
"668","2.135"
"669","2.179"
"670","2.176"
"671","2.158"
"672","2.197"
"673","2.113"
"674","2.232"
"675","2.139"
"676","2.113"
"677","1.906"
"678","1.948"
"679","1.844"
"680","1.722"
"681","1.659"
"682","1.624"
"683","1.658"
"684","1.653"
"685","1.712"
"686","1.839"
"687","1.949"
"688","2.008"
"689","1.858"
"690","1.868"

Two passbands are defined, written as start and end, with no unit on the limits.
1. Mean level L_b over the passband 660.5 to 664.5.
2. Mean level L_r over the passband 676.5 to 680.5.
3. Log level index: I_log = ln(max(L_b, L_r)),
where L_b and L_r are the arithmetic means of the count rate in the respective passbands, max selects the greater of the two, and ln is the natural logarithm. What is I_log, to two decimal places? 0.72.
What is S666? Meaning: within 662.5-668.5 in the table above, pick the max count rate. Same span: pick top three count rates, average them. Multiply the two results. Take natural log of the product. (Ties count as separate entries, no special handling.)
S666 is 1.5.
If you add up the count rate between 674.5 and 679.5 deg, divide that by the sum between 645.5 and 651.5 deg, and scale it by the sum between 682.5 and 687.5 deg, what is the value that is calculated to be 9.3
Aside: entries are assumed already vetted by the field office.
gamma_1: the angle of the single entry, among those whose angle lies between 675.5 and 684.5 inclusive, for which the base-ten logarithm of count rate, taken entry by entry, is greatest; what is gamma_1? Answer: 676 deg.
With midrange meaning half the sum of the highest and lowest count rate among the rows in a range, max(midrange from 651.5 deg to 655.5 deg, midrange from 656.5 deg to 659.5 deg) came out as 1.93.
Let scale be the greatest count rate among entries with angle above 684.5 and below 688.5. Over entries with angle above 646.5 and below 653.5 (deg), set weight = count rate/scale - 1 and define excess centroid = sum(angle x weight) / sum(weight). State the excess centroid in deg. 649.6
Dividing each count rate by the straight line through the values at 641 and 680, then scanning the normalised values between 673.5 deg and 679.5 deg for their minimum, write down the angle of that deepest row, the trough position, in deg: 679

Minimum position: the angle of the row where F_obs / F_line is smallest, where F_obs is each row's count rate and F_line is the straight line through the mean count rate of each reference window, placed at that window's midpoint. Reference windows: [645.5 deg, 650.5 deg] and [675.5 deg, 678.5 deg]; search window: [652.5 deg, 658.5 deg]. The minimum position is 653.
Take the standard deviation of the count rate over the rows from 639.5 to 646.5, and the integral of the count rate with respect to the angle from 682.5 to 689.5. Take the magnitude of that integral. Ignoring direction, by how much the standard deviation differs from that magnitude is 12.6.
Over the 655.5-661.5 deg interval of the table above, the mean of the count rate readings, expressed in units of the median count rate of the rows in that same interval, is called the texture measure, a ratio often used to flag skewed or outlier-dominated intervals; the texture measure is 0.999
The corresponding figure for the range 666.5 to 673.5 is 0.995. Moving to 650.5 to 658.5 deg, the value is 0.983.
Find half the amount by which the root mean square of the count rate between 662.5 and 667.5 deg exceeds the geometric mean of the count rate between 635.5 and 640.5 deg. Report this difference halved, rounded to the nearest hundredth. 0.37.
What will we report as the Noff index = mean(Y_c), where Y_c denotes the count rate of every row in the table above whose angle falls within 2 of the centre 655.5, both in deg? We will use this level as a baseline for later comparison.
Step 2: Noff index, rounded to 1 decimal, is 1.8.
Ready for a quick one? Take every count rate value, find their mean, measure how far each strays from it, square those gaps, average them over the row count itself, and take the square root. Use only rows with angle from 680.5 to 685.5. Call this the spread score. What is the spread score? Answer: 0.028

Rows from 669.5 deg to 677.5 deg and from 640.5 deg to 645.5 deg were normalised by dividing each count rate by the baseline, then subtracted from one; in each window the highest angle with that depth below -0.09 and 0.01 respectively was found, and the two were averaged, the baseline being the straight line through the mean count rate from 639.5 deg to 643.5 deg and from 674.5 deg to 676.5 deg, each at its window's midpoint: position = 657.5 deg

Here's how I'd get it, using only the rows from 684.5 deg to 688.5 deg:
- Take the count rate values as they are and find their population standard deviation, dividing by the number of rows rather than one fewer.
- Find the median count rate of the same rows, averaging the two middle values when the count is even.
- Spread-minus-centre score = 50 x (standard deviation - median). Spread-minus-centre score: -89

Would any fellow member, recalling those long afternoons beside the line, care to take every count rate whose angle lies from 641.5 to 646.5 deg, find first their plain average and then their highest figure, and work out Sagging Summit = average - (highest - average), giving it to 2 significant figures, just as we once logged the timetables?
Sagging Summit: 1.3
